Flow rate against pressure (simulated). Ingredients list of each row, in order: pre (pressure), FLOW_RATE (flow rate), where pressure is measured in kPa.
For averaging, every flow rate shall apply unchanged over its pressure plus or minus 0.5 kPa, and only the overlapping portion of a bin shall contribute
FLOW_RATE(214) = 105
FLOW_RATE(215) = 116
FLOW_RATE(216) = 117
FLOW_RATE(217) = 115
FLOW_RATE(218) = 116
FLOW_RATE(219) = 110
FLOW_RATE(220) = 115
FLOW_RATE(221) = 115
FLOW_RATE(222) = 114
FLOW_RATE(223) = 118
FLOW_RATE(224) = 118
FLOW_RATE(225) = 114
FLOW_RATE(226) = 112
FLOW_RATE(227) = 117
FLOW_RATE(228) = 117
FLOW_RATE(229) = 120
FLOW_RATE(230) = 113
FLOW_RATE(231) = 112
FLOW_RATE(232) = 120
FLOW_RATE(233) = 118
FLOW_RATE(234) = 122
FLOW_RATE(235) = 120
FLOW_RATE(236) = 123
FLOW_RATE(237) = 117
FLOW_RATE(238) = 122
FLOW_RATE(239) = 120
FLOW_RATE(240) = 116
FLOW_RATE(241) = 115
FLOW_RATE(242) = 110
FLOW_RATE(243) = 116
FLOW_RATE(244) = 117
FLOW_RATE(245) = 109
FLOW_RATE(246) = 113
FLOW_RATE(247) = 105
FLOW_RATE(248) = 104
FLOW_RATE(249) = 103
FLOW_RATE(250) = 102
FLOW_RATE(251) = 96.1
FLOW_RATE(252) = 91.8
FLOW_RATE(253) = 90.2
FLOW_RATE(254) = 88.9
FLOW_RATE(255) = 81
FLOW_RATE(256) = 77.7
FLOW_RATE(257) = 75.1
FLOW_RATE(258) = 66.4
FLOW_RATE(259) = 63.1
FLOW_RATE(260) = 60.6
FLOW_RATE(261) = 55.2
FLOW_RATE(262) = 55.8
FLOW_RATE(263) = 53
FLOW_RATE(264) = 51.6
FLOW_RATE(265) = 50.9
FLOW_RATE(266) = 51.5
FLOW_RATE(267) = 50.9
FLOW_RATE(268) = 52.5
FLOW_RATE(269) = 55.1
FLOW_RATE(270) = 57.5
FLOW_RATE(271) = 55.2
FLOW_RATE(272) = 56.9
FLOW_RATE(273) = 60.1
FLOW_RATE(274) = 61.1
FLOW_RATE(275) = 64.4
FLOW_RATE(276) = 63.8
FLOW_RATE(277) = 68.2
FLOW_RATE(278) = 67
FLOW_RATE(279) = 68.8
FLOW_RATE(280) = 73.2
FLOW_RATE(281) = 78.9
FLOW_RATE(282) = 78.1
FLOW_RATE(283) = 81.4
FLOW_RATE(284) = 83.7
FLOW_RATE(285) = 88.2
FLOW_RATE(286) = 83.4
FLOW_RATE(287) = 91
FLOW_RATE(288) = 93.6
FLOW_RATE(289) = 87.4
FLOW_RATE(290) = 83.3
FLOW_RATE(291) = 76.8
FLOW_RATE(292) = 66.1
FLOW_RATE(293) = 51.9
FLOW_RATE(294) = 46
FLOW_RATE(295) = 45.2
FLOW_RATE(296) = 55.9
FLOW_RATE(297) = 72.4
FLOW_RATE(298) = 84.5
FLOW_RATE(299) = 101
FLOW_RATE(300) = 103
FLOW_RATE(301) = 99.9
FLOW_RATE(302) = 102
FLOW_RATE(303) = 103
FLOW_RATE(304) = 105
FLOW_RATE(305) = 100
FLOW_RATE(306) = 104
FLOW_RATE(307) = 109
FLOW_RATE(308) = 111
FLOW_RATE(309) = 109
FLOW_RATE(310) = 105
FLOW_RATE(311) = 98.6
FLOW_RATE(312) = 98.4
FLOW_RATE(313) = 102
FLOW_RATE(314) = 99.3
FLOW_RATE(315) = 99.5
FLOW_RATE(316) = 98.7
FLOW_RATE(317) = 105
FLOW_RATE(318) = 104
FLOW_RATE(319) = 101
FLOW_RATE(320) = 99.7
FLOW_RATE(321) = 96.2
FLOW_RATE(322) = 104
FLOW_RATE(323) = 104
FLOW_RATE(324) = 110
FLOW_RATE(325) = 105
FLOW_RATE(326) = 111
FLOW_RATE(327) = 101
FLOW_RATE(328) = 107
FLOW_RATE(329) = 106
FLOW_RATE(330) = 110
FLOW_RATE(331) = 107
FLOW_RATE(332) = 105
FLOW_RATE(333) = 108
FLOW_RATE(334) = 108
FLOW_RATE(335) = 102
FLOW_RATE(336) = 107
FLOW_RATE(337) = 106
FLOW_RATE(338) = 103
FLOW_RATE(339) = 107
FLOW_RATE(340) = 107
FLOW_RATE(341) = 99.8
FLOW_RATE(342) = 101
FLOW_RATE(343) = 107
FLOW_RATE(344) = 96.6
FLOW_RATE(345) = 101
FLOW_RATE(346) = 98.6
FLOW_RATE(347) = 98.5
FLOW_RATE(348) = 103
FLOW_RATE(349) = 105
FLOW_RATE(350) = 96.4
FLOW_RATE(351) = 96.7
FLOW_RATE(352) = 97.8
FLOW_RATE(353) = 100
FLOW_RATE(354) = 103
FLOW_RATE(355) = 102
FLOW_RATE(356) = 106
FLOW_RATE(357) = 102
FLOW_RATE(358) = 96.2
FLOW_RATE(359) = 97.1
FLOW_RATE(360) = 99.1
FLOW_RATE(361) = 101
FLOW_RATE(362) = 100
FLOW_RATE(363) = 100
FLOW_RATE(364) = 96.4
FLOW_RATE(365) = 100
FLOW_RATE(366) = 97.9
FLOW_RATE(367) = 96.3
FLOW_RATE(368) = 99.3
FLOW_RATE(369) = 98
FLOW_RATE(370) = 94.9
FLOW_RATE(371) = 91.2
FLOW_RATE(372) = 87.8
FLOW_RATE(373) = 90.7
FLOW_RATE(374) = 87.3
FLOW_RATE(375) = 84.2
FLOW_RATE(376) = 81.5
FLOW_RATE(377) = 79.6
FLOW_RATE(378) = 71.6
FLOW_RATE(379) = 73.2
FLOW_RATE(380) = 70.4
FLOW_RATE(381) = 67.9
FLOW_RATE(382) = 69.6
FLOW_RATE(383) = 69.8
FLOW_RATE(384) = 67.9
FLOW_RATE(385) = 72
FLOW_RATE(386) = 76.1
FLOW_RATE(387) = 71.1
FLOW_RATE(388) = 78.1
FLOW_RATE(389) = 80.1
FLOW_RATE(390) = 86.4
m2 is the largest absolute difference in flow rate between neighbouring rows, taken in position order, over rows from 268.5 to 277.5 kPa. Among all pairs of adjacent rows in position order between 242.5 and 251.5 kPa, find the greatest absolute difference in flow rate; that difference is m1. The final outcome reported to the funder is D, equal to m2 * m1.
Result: 35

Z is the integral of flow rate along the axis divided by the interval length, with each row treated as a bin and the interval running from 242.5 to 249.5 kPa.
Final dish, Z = 110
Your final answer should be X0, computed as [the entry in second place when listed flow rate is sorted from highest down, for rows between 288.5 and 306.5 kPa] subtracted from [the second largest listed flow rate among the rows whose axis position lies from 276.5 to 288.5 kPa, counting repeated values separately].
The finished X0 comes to -13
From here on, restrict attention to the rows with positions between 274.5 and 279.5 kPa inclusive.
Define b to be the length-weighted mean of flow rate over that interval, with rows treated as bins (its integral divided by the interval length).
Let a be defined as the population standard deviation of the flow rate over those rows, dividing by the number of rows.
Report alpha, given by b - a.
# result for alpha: 64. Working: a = 2.01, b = 66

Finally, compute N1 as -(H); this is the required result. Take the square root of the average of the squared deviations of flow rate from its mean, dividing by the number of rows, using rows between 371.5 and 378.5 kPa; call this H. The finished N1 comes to -5.9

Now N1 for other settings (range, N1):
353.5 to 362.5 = -2.9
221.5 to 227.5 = -2.3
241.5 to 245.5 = -3.5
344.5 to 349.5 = -2.5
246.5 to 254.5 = -6.2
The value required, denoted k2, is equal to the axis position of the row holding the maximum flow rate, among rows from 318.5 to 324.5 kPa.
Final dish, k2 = 324 kPa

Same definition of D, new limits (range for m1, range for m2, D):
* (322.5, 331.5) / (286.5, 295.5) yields 142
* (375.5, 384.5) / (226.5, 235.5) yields 64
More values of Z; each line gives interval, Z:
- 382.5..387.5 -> 71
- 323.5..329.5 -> 107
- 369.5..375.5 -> 89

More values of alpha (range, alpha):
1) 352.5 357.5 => 101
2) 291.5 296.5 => 45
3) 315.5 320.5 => 99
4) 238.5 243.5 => 112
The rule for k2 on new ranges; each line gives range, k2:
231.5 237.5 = 236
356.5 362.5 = 357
